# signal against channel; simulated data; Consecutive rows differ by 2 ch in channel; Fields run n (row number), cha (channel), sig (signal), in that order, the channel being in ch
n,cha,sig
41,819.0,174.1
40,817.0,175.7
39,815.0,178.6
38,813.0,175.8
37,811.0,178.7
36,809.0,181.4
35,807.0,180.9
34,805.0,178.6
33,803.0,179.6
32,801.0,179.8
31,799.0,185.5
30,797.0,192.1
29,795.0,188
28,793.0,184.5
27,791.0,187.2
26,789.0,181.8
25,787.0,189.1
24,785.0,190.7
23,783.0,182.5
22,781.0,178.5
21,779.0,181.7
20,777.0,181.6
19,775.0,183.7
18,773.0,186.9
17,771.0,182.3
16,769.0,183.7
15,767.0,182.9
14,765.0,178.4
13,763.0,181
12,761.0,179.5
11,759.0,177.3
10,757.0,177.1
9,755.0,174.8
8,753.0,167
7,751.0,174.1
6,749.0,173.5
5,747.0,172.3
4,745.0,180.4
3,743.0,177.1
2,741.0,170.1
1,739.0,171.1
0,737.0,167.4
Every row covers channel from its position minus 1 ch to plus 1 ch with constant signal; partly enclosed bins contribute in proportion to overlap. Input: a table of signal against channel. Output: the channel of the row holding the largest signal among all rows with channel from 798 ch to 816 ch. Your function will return 799.0 ch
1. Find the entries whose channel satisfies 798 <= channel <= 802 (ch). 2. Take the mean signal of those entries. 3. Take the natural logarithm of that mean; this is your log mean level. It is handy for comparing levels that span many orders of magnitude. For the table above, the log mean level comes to 5.21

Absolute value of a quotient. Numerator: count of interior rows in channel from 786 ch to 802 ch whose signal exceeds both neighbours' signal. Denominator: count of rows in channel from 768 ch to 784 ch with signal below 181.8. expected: 0.67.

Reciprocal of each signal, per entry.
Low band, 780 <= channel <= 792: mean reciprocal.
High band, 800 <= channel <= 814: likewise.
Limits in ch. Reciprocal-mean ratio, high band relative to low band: 1.03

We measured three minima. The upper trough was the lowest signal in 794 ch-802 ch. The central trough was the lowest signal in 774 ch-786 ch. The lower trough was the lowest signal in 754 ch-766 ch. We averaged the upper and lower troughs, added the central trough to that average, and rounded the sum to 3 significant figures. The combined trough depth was 356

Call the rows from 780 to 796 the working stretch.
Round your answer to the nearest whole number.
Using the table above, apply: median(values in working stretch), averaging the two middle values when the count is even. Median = 186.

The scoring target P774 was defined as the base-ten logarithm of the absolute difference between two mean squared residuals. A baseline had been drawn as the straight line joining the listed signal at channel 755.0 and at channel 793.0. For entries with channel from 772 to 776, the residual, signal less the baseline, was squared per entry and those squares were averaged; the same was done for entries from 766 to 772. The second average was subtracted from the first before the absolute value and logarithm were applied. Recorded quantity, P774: 1.13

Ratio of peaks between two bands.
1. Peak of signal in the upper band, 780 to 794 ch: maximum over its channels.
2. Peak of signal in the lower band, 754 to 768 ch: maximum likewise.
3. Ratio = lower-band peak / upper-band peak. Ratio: 0.96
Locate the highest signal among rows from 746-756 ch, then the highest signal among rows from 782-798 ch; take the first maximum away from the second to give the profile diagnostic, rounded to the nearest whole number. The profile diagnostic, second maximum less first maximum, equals 17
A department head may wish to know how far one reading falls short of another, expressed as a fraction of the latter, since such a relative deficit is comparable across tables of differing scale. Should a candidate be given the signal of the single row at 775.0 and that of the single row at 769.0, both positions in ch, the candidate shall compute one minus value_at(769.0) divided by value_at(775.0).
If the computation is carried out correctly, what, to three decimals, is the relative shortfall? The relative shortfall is 0.000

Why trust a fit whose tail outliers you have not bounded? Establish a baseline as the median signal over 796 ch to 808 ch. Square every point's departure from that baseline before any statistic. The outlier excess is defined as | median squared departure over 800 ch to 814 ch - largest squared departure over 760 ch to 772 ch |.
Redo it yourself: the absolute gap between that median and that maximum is 10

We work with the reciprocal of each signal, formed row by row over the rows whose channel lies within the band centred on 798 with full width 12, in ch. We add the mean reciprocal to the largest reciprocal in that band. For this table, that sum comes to 0.0110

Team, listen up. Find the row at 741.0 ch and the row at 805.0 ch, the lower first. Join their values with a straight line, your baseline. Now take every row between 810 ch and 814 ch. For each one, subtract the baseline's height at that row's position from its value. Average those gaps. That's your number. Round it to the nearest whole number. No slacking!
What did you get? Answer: -2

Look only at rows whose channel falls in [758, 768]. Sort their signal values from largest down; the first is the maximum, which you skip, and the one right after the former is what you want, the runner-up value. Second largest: 181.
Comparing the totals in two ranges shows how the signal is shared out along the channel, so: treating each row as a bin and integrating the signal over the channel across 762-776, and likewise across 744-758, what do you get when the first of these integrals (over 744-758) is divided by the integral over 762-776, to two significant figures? 0.95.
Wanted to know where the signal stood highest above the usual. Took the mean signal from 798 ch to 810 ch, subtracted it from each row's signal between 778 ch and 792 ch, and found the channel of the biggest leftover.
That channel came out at 785.0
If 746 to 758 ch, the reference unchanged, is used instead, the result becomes 757.0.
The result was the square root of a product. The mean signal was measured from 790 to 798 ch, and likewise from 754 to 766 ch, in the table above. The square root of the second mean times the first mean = 183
